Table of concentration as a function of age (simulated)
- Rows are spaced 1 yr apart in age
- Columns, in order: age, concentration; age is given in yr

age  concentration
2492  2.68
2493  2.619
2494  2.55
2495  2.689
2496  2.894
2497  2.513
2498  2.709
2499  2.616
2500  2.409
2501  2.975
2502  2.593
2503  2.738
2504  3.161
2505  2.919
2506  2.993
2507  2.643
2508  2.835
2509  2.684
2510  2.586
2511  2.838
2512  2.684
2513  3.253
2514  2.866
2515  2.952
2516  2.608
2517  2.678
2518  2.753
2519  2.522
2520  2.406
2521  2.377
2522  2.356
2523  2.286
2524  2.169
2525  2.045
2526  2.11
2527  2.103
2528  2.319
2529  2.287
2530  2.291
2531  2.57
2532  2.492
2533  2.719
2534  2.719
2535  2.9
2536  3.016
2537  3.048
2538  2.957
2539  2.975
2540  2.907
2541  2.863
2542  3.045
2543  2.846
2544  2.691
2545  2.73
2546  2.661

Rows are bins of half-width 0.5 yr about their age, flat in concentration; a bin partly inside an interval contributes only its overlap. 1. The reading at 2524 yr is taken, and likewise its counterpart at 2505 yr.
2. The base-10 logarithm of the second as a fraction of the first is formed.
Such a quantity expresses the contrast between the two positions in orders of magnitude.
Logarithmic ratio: 0.13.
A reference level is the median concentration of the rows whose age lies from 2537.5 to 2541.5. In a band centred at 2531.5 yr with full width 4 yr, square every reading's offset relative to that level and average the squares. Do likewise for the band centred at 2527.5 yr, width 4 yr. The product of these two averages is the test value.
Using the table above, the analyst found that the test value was 0.105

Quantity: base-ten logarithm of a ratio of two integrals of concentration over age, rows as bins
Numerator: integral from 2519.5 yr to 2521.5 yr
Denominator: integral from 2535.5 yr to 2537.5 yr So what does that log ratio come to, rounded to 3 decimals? -0.103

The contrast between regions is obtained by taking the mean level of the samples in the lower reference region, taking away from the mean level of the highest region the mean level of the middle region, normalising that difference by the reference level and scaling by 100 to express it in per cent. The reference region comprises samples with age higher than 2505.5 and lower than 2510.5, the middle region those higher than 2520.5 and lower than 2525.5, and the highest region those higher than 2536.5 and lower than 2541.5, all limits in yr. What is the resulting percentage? 26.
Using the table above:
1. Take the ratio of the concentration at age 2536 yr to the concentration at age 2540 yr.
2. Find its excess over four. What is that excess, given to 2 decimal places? -2.96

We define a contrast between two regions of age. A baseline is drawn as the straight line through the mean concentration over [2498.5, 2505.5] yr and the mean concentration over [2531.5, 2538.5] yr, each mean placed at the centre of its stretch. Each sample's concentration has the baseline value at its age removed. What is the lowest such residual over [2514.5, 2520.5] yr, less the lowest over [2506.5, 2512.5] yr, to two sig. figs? -0.20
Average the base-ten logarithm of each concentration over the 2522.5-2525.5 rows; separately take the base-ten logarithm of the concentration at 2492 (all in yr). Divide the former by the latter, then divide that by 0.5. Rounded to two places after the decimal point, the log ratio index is 1.57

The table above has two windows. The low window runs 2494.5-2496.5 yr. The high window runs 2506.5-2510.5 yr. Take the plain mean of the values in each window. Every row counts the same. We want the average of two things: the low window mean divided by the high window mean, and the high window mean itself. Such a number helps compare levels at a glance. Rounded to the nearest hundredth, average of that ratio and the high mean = 1.86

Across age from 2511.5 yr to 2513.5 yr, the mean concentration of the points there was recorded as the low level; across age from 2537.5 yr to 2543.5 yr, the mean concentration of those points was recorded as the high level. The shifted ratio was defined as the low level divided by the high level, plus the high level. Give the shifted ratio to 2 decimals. 3.94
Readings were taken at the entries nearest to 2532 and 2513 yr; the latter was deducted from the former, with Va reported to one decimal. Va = -0.8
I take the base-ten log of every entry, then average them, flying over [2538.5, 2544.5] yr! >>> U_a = 0.46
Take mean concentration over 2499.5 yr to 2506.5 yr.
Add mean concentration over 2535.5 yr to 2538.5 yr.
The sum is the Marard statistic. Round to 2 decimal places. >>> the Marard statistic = 5.83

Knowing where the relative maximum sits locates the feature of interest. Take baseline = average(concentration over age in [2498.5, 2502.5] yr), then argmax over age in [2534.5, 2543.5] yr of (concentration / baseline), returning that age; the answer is 2537 yr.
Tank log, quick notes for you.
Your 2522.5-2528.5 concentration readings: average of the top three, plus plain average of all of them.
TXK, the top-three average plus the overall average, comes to 4.43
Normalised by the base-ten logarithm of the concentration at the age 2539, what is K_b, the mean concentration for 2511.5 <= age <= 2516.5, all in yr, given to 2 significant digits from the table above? 6.1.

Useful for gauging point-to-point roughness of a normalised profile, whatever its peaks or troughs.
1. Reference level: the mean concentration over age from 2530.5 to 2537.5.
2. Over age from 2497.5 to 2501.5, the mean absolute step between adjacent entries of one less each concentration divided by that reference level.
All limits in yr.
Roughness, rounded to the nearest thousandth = 0.104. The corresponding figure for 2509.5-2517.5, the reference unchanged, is 0.096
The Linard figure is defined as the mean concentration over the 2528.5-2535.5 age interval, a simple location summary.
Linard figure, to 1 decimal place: 2.6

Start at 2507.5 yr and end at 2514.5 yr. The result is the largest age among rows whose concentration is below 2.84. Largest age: 2512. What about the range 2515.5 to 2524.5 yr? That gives 2524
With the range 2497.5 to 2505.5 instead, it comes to 2503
